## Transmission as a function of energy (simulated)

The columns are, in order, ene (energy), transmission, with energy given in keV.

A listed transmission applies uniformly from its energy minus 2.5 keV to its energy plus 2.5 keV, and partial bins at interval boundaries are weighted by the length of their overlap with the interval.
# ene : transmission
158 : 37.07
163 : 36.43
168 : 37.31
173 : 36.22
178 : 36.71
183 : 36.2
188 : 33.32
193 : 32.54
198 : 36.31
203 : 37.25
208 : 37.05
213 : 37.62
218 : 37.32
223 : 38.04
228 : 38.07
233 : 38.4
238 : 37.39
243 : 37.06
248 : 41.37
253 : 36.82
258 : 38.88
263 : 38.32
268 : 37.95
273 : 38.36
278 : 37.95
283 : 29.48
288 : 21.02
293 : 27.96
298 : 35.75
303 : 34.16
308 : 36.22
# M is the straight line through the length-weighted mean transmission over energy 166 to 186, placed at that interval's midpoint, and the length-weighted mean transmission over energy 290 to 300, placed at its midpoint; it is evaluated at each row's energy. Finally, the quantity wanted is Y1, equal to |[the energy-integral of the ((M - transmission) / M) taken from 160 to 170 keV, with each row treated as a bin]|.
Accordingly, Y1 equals 0.0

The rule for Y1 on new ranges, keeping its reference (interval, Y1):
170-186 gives 0.0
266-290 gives 0.9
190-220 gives 0.9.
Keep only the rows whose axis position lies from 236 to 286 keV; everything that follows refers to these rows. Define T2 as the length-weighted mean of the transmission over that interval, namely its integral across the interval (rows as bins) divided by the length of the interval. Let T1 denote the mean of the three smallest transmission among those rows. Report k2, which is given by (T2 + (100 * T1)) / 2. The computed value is 1741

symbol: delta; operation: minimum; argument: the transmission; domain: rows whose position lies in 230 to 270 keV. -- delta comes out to 36.82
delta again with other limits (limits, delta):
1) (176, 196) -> 32.54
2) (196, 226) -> 36.31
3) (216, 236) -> 37.32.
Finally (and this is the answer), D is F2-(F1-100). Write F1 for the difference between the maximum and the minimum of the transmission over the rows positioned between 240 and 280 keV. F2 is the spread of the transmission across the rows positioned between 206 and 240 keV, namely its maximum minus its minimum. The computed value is 97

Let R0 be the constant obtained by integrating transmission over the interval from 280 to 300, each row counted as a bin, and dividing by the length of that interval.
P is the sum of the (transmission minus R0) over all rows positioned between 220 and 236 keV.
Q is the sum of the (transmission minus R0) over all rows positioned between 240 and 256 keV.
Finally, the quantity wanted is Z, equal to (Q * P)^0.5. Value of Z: 29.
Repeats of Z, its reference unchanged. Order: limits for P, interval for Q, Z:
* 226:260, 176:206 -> 52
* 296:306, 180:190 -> 12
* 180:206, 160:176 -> 28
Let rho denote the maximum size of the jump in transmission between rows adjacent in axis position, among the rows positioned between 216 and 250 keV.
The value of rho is 4.3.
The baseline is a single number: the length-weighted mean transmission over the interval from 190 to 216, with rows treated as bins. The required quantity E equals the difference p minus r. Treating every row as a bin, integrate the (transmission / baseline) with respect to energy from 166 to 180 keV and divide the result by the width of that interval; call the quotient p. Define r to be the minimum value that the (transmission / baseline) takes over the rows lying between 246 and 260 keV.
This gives 0.00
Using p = 1.02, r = 1.02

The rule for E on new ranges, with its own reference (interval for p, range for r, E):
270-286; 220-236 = -0.09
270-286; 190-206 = 0.07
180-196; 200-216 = -0.08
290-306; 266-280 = -0.15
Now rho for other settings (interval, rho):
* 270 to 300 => 8.5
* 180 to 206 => 3.8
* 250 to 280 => 2.1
